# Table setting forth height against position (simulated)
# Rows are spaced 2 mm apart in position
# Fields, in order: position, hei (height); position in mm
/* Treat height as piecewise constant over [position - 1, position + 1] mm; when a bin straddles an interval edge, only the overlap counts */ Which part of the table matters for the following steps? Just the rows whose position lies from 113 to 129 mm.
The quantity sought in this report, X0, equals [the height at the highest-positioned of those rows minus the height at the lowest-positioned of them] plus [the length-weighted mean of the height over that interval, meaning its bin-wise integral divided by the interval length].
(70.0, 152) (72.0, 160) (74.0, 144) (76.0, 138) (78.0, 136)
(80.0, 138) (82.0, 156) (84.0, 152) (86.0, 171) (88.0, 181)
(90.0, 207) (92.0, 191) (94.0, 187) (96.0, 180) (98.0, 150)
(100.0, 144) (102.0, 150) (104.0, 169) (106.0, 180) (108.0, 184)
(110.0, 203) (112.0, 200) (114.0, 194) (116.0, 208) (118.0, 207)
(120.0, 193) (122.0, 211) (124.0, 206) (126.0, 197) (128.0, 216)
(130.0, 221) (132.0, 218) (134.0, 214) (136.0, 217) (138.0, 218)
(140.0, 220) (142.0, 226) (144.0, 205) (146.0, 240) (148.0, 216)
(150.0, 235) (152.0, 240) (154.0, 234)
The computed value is 226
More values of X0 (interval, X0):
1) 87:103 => 143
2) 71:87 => 160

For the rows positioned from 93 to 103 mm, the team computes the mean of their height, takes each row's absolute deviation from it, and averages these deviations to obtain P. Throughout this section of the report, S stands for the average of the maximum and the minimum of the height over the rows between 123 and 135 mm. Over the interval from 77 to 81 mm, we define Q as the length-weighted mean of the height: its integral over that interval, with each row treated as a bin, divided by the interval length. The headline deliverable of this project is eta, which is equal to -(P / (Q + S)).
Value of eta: -0.049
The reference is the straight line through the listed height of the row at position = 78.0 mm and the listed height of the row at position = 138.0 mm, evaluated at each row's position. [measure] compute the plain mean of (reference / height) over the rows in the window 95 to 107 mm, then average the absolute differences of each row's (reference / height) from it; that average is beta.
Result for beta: 0.082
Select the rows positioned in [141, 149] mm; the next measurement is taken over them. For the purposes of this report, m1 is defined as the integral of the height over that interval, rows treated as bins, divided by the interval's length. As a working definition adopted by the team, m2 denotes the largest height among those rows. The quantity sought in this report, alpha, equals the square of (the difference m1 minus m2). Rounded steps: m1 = 222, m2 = 240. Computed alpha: 333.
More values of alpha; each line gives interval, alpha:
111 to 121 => 58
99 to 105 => 215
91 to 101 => 424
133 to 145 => 87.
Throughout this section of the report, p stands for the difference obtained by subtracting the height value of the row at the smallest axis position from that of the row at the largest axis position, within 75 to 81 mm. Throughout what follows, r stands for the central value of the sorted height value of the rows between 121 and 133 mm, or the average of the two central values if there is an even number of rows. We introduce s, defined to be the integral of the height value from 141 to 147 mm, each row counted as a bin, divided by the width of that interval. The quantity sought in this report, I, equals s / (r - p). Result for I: 1.05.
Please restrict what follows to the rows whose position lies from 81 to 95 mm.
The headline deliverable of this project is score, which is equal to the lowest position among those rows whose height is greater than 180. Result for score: 88.0 mm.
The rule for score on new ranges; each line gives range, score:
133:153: 134.0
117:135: 118.0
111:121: 112.0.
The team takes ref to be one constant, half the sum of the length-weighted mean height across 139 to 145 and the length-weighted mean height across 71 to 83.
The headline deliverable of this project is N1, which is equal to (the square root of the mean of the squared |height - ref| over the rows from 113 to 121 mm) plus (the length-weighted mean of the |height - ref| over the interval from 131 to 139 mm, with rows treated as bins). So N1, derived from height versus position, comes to 56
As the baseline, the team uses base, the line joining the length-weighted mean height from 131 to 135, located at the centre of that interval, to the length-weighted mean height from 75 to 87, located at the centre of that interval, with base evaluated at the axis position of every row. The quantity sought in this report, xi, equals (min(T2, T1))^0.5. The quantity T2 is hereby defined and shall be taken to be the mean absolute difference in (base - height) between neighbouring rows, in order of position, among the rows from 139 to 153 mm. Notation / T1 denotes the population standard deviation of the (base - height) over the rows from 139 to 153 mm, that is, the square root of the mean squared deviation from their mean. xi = 3.25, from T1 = 11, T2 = 17.5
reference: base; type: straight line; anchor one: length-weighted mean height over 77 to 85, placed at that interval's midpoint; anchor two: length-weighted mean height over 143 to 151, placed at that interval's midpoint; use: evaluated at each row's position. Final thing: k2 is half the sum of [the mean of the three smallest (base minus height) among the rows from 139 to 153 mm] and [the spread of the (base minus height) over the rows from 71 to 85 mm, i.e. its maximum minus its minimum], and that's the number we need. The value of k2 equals 10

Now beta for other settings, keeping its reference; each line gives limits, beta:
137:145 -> 0.040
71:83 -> 0.060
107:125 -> 0.030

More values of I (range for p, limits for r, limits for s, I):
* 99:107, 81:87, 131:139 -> 1.81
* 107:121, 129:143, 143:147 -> 1.06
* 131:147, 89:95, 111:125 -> 1.20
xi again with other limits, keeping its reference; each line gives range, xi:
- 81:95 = 3.63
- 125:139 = 2.35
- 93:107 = 3.63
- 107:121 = 2.77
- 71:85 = 3.01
